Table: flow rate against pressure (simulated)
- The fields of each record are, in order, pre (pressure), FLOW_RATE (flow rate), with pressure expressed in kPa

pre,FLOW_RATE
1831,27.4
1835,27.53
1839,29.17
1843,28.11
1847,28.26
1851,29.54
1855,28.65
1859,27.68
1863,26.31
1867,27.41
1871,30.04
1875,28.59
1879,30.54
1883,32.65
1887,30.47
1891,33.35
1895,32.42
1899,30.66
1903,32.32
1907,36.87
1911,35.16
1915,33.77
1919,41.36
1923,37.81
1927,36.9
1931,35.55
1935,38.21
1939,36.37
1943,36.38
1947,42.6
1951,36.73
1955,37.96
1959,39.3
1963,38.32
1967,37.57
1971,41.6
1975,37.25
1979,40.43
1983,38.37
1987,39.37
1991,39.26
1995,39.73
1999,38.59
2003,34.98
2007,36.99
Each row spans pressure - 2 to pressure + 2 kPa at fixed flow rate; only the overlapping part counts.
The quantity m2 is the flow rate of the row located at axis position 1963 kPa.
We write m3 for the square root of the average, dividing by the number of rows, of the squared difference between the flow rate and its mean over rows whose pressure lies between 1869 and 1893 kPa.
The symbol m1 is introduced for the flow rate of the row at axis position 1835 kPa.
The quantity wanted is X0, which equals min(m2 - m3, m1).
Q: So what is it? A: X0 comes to 28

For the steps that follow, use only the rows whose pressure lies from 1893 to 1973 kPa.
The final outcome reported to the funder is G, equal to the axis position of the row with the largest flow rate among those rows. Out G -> 1947 kPa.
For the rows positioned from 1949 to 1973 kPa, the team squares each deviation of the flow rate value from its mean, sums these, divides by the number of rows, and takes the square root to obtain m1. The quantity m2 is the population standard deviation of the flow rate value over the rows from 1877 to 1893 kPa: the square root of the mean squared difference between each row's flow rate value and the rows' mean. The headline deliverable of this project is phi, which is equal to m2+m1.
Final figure 2.83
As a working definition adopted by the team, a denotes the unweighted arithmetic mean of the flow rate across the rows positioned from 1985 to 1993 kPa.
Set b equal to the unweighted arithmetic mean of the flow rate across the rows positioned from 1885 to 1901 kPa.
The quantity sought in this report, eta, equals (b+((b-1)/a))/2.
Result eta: 16.3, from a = 39.3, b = 31.7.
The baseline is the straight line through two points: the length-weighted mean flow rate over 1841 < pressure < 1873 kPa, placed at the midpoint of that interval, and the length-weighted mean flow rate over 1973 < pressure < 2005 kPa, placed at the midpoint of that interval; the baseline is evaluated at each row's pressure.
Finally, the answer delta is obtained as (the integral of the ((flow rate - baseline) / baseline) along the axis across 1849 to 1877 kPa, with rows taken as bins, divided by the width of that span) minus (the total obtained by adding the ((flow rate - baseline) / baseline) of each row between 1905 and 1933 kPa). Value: -0.8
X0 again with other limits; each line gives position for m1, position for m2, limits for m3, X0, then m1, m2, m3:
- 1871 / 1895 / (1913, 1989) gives 30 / 30.04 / 32.42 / 2.1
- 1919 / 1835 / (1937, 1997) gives 26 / 41.36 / 27.53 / 1.8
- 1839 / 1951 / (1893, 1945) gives 29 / 29.17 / 36.73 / 2.7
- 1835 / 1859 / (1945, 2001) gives 26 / 27.53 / 27.68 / 1.6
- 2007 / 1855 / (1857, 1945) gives 25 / 36.99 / 28.65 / 3.9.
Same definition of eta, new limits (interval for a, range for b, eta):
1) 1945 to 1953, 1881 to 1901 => 16.3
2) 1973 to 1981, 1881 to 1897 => 16.5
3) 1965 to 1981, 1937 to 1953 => 19.5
